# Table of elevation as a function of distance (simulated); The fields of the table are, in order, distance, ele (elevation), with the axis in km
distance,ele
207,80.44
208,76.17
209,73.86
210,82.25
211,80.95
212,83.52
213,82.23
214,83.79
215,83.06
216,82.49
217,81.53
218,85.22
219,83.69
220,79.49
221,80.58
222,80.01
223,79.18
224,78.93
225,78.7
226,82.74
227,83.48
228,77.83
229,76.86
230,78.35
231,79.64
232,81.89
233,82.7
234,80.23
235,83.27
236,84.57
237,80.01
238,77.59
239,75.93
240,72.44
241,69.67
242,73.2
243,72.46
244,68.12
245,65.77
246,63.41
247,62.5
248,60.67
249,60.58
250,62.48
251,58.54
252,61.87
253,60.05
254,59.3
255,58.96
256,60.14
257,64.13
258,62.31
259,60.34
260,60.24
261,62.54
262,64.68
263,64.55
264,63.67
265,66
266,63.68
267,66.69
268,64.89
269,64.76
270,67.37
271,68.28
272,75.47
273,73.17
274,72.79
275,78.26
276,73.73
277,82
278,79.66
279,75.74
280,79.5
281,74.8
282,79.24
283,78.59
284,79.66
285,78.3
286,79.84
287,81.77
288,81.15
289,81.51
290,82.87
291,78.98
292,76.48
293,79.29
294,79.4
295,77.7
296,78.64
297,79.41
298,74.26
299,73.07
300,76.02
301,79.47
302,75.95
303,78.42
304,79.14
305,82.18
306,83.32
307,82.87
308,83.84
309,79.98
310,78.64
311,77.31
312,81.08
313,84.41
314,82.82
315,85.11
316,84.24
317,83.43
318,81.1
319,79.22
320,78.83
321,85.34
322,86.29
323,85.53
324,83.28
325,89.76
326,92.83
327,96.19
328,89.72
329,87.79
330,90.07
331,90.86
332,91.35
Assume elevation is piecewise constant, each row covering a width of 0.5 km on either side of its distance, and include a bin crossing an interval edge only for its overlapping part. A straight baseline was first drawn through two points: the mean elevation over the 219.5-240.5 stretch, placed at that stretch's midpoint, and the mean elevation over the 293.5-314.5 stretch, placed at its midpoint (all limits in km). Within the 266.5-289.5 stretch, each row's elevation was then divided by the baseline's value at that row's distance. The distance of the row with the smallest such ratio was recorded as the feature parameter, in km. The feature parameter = 269 km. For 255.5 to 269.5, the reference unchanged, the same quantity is 256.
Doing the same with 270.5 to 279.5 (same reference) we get 271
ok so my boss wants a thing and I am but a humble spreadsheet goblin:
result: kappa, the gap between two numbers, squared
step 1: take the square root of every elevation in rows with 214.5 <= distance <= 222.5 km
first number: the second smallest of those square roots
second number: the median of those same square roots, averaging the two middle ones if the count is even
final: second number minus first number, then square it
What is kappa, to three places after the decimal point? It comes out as 0.012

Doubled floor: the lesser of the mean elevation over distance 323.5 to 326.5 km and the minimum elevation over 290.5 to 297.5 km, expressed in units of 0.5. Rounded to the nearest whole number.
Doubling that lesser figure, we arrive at 153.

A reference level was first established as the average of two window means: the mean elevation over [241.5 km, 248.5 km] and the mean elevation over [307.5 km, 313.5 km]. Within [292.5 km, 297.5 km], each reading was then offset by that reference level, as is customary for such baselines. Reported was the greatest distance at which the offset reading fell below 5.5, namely 296 km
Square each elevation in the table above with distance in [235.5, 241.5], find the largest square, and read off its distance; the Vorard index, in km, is 236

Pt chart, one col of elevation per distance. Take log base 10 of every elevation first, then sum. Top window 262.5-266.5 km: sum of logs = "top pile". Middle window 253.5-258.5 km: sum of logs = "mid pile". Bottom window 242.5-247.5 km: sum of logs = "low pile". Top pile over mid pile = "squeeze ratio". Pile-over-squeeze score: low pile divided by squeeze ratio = 11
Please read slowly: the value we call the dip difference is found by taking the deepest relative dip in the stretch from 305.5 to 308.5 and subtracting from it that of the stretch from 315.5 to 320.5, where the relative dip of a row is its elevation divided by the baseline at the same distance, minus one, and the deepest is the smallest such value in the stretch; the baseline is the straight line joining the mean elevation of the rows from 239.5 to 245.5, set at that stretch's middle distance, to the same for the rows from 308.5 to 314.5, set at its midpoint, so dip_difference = 0.07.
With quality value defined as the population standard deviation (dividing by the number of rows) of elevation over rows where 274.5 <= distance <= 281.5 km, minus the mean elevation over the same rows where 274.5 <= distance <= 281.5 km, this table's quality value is -74.9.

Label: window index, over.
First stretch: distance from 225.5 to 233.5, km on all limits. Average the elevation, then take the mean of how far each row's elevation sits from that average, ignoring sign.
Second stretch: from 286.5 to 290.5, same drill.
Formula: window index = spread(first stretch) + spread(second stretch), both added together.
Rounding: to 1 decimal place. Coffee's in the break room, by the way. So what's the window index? 2.8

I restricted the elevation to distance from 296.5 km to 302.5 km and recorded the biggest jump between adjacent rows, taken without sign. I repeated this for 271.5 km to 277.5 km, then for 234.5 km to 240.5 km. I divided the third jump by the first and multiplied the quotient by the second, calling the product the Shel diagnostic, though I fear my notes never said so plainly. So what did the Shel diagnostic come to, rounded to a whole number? 7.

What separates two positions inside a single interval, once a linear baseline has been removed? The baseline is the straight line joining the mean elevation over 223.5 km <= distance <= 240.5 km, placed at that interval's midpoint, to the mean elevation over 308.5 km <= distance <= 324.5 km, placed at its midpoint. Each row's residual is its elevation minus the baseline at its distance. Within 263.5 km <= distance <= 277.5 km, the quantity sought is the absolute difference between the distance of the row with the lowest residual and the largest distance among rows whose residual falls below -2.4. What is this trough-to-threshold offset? 10 km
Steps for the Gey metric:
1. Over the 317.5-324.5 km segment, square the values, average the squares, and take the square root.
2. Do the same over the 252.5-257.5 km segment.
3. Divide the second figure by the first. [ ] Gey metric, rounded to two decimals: 0.73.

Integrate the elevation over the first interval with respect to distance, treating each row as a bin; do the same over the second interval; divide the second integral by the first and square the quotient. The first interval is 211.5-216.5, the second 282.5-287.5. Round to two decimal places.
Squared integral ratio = 0.92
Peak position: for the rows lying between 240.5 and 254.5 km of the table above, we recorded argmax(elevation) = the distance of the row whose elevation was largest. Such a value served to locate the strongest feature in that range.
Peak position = 242 km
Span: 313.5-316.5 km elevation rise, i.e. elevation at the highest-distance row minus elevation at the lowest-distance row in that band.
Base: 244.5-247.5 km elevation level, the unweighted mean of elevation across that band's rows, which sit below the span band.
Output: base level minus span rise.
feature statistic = 62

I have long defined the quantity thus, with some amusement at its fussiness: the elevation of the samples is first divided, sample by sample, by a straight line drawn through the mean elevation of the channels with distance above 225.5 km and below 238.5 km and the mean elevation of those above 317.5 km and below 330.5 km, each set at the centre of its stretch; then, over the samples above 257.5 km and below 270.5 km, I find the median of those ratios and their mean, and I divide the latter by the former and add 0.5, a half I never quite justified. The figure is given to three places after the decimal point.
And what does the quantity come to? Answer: 1.492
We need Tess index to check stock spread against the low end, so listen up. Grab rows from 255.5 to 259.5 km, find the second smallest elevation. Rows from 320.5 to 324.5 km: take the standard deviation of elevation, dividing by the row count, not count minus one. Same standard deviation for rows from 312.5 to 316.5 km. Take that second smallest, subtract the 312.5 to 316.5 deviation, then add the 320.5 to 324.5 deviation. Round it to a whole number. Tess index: 61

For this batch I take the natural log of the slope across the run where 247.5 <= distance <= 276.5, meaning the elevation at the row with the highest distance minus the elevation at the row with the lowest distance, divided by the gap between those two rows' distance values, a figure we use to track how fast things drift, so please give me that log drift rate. -0.76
